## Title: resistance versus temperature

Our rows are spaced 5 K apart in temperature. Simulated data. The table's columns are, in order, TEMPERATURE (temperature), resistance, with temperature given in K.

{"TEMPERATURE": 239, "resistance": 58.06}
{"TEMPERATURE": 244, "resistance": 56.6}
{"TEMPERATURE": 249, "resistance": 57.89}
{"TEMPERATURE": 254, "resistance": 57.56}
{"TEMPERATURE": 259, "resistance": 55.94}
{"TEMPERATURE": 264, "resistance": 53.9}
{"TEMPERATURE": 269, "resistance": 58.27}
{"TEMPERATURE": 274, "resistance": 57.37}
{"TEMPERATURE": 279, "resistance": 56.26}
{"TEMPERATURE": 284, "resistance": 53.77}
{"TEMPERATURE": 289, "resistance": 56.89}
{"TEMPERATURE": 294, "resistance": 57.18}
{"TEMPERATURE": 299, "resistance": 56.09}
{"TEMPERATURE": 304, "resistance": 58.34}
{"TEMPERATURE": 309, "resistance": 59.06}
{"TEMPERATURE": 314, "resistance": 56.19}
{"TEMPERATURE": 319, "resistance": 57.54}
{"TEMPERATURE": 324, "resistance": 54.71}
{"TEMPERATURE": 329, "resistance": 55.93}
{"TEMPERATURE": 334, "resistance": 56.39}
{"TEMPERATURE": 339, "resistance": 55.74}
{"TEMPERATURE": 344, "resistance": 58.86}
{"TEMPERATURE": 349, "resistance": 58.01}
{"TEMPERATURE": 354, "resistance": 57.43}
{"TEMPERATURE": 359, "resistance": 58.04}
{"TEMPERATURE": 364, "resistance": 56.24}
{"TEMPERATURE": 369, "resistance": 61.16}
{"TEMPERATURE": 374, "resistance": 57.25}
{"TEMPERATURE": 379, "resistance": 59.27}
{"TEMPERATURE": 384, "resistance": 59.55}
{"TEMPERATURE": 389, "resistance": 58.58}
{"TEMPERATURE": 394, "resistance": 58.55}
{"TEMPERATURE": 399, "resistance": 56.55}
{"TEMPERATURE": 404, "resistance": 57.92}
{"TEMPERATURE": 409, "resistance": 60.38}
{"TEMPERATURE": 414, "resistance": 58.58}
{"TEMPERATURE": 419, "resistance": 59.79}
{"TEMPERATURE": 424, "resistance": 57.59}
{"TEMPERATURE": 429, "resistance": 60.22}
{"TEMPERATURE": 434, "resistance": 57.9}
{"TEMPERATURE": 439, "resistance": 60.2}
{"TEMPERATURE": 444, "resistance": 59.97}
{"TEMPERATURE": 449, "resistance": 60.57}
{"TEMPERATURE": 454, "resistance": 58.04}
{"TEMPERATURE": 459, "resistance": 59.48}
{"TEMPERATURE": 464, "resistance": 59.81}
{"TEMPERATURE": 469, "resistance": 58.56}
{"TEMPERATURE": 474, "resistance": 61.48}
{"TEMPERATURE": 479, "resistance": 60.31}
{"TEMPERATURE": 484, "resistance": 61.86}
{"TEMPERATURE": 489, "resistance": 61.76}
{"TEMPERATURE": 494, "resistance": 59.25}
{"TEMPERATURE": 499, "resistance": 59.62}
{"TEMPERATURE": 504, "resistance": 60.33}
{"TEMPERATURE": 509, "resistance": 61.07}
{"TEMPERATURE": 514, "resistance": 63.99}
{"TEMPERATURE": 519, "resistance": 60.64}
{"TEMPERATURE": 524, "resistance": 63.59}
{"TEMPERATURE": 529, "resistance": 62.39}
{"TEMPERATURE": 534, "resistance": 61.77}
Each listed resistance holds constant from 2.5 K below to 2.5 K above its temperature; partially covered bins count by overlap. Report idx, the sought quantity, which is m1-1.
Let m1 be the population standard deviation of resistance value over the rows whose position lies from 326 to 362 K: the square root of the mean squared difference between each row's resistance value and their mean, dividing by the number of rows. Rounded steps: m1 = 1.1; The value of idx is 0.1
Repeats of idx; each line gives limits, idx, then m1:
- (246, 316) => 0.5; 1.5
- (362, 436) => 0.4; 1.4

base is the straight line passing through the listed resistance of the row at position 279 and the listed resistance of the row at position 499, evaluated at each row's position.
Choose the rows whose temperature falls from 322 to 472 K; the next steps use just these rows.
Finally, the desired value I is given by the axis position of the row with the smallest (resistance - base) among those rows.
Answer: 324 K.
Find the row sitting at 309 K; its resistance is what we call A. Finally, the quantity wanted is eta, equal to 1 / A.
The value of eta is 0.0169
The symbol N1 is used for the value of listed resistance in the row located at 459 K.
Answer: 59.48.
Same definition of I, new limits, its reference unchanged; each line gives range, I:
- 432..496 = 454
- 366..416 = 399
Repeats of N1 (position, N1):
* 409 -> 60.38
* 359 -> 58.04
